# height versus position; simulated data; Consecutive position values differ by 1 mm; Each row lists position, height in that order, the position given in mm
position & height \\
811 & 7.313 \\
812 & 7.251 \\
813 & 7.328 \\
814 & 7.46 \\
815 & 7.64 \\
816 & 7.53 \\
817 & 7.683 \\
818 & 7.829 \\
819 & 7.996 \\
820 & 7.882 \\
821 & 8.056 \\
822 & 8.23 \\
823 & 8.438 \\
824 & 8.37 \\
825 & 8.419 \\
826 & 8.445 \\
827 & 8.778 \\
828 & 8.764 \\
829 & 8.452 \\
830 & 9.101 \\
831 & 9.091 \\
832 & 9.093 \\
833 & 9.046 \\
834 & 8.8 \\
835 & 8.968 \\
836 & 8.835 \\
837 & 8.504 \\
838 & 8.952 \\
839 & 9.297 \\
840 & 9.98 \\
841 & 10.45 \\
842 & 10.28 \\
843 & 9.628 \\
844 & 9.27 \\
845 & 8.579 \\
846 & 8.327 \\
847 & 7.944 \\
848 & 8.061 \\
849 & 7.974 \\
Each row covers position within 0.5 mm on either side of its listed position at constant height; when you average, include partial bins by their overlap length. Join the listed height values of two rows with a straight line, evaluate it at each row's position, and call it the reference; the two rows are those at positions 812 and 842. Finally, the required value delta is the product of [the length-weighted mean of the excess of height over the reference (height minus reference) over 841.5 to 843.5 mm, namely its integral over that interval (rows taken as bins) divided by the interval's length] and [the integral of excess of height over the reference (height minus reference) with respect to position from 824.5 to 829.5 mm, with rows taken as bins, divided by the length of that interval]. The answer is 0.07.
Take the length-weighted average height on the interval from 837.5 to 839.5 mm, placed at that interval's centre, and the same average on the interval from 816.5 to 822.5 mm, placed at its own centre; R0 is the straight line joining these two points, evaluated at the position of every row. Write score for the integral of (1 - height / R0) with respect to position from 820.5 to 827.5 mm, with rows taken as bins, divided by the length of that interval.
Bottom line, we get -0.020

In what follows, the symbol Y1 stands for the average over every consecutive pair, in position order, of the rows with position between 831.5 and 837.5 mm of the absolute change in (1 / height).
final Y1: 0.0024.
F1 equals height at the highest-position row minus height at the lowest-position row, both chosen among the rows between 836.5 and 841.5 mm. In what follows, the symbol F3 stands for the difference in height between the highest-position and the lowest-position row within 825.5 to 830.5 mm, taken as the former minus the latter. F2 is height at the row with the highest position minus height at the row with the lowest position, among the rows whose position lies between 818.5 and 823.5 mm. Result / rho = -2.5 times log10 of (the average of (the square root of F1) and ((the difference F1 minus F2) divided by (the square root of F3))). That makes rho -0.5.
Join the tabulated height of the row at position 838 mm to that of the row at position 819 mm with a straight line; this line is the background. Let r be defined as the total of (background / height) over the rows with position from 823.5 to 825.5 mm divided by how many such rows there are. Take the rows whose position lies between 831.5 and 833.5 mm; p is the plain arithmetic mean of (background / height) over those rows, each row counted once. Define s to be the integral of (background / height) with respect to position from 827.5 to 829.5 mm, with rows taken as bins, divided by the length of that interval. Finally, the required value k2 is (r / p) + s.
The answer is 2.02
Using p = 0.96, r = 0.985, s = 0.985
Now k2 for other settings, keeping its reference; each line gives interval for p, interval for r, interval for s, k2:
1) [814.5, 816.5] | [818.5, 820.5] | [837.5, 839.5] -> 1.96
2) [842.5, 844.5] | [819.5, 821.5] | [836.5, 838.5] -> 2.06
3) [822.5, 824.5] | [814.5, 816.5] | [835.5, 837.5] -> 2.08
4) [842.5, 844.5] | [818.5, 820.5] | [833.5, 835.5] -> 2.02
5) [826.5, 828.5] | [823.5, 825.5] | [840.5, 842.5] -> 1.91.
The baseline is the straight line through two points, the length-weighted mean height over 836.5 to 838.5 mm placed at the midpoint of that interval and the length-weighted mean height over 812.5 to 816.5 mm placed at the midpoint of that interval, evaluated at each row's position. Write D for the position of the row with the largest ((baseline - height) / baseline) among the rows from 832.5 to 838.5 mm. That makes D 837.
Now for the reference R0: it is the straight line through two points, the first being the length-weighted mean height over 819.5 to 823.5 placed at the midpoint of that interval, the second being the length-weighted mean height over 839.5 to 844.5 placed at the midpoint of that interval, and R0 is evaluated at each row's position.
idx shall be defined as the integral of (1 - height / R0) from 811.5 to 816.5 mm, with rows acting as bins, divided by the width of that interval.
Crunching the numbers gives 0.008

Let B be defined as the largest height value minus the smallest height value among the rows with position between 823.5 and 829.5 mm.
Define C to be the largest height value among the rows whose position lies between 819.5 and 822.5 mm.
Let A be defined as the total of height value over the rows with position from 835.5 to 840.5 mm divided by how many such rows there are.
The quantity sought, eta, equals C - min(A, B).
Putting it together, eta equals 8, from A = 9.1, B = 0.4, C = 8.23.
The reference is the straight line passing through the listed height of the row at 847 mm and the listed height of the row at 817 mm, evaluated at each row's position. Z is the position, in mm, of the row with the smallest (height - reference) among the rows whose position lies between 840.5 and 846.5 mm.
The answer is 846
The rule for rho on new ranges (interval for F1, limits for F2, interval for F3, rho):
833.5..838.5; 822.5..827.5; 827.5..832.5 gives 3.8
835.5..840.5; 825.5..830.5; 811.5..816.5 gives 0.0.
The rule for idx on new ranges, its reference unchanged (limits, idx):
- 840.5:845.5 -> 0.036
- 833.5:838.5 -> 0.063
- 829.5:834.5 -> 0.003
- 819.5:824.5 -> 0.000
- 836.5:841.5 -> 0.024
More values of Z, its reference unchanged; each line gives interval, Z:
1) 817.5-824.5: 818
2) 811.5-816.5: 812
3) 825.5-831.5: 829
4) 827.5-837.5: 837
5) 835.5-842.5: 837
